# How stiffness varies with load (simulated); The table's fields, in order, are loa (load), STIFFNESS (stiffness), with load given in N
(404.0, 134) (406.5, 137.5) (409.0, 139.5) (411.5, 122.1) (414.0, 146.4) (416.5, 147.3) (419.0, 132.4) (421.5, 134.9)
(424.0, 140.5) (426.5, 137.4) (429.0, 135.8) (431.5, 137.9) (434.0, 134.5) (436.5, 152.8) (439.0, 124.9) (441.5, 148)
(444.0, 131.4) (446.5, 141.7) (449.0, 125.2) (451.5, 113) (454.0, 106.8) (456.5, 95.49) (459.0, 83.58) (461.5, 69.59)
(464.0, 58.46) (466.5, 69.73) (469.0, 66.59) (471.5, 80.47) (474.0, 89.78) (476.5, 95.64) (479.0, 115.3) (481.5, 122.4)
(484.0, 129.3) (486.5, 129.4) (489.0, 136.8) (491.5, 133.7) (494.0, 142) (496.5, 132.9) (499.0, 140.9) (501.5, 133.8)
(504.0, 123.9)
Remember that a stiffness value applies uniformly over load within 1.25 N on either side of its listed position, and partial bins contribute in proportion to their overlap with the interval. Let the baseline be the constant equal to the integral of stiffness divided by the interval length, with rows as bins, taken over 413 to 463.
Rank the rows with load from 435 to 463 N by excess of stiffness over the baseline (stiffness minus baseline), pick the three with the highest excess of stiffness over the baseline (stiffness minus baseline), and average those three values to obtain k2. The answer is 21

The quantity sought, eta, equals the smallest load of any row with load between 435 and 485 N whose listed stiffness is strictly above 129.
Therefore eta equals 436.5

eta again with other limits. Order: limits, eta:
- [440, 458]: 441.5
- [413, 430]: 414.0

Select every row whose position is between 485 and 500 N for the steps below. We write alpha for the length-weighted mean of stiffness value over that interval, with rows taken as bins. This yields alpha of 135.8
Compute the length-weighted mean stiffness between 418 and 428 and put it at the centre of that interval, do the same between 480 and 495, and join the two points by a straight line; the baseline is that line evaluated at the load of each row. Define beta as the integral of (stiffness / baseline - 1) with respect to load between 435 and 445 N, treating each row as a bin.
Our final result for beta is 0.3 N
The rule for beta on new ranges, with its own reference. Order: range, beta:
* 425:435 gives 0.0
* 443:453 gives -0.6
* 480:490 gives -0.2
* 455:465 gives -4.2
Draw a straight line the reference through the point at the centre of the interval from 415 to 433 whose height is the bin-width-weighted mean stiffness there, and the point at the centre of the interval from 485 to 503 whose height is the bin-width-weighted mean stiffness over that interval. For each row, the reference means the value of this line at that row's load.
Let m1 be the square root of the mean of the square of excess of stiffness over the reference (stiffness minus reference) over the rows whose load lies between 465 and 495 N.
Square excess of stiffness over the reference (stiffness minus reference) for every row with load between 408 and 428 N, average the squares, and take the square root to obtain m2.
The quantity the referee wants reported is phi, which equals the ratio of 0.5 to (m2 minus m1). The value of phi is -0.02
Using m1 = 38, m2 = 8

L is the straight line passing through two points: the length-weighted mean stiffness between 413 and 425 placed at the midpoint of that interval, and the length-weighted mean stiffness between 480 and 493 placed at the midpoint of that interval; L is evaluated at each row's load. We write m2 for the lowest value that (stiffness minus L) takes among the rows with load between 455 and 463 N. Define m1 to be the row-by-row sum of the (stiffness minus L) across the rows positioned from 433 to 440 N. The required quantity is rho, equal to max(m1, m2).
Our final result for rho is -1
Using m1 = -1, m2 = -64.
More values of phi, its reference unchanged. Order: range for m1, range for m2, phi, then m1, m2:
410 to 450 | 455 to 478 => 0.01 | 9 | 59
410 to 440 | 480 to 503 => -0.22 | 9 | 6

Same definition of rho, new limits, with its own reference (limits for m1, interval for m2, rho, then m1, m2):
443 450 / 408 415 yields -10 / -10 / -19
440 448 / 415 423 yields 12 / 12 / -8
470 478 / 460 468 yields -75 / -130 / -75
